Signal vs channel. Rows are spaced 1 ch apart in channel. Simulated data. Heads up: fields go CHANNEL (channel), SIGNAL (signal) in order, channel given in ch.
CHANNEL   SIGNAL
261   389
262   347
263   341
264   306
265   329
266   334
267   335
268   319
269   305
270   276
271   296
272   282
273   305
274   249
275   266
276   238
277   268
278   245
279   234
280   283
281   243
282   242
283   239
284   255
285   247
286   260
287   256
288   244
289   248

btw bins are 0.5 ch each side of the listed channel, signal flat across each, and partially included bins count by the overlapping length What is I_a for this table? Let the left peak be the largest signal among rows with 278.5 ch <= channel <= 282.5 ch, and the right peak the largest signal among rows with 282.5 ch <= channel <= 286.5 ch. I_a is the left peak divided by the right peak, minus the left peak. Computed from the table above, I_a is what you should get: -282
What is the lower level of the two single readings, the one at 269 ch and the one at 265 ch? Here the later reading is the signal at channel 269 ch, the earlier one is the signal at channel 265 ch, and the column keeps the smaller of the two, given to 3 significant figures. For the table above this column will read 305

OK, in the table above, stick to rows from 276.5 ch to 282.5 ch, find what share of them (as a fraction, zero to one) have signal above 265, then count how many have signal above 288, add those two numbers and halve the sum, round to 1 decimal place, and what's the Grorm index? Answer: 0.2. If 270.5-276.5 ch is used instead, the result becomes 1.3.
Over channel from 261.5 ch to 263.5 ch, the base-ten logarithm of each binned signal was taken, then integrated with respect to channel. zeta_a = 5.07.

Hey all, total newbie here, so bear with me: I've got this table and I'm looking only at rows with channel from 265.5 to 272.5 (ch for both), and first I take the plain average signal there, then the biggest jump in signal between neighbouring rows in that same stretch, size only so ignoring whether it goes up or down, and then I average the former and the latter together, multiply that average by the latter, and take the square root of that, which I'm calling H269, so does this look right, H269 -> 70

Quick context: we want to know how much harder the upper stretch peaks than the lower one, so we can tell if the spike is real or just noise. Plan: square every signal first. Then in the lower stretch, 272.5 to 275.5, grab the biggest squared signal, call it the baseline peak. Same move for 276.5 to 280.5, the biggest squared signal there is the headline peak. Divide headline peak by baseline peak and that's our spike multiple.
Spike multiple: 0.86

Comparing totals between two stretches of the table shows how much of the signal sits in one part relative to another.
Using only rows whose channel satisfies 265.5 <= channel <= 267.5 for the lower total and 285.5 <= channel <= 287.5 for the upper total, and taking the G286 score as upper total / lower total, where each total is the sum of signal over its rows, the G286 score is 0.77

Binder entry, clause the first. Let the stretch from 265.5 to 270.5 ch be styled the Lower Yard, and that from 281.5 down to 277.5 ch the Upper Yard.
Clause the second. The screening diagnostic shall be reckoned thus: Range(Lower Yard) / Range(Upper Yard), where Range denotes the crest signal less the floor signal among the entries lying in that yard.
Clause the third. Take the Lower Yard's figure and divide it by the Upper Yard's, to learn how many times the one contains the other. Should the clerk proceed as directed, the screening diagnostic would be 1.2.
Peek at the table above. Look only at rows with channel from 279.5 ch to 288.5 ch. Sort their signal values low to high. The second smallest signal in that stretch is 242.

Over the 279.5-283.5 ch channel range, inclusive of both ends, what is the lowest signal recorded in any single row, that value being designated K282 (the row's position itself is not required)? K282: 239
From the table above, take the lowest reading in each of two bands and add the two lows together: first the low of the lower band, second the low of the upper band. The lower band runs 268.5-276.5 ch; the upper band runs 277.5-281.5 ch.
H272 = 472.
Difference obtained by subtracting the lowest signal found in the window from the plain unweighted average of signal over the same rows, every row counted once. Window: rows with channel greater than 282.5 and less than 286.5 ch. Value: 11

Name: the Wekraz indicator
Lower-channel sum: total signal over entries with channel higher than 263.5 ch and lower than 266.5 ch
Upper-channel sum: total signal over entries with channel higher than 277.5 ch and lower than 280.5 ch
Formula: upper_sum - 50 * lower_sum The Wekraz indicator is -47688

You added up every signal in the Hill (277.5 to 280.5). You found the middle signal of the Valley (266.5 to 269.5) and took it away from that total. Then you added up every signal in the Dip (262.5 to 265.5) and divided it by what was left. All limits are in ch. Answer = 2.20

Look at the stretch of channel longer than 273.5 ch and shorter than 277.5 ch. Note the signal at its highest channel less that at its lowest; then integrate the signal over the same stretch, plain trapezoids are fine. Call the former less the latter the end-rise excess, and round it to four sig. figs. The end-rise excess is -1002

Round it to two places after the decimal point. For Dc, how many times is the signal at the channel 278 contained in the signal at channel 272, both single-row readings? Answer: 1.15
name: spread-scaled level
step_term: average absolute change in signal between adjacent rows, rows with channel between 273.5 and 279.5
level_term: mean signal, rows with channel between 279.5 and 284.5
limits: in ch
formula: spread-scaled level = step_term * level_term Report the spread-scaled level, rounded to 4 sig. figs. 5502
